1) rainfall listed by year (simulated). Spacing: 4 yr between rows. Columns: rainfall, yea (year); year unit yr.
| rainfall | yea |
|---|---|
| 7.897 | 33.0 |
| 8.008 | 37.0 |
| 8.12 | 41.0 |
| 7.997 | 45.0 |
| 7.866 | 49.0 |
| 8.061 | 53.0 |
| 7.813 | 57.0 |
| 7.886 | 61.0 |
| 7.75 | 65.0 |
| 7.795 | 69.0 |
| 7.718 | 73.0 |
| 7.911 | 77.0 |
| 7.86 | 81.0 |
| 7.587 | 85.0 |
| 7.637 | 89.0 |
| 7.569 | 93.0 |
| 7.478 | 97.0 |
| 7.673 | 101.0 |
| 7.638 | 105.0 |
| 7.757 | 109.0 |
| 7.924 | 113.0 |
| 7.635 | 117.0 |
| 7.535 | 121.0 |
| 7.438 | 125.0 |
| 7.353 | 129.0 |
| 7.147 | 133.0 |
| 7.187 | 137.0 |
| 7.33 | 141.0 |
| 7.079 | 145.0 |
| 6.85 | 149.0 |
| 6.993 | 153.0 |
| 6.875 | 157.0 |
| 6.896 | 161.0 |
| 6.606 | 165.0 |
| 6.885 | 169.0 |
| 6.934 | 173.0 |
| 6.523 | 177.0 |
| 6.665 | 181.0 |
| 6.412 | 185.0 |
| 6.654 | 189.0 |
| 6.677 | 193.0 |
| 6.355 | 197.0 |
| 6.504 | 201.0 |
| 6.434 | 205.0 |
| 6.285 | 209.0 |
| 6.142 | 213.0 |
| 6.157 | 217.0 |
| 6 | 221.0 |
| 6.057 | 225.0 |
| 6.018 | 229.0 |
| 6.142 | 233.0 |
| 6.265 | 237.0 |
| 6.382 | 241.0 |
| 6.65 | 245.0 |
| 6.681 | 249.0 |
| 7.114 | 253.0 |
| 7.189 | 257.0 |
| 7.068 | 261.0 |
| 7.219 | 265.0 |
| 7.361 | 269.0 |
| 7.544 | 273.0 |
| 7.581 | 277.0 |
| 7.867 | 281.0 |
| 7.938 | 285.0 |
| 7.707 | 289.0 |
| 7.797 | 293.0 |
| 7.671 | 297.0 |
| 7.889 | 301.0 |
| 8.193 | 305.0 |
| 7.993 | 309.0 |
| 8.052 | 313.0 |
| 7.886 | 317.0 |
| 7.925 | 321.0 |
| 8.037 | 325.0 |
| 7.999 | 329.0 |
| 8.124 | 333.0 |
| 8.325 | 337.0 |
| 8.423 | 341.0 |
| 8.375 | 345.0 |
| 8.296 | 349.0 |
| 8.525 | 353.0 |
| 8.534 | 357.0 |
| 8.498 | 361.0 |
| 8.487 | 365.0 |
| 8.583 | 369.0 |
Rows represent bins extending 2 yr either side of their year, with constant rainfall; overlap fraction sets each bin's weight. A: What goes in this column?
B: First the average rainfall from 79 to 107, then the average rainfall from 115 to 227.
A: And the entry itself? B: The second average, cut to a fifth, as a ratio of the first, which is 0.177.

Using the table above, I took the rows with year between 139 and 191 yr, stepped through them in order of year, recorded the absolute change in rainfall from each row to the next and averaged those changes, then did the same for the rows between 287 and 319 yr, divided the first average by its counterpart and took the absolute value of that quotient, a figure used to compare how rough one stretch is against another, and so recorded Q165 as 1.2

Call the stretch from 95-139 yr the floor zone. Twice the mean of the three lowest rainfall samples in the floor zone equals 14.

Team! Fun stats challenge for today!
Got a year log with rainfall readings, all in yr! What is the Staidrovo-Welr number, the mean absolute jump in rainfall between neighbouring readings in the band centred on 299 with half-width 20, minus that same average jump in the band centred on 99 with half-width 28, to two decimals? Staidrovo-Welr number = 0.03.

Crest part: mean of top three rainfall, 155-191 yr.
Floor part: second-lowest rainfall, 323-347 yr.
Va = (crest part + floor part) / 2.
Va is 7.47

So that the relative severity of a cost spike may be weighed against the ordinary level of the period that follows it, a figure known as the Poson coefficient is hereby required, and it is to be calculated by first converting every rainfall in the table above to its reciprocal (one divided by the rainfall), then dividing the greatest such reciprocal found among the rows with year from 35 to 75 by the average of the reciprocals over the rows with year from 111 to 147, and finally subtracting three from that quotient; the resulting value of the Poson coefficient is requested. -2.04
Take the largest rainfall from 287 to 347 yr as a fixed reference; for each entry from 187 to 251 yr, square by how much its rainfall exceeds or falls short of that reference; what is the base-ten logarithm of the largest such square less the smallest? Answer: 0.5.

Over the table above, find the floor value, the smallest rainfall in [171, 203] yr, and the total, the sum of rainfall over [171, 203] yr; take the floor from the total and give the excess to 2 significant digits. 46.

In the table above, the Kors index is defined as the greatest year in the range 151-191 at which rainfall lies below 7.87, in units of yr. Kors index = 189.0 yr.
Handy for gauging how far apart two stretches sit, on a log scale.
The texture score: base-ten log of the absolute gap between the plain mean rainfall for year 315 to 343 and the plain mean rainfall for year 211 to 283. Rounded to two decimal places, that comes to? 0.13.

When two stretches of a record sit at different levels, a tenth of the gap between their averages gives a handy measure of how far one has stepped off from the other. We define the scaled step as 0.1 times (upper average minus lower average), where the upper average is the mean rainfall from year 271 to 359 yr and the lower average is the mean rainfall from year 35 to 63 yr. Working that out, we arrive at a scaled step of 0.01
